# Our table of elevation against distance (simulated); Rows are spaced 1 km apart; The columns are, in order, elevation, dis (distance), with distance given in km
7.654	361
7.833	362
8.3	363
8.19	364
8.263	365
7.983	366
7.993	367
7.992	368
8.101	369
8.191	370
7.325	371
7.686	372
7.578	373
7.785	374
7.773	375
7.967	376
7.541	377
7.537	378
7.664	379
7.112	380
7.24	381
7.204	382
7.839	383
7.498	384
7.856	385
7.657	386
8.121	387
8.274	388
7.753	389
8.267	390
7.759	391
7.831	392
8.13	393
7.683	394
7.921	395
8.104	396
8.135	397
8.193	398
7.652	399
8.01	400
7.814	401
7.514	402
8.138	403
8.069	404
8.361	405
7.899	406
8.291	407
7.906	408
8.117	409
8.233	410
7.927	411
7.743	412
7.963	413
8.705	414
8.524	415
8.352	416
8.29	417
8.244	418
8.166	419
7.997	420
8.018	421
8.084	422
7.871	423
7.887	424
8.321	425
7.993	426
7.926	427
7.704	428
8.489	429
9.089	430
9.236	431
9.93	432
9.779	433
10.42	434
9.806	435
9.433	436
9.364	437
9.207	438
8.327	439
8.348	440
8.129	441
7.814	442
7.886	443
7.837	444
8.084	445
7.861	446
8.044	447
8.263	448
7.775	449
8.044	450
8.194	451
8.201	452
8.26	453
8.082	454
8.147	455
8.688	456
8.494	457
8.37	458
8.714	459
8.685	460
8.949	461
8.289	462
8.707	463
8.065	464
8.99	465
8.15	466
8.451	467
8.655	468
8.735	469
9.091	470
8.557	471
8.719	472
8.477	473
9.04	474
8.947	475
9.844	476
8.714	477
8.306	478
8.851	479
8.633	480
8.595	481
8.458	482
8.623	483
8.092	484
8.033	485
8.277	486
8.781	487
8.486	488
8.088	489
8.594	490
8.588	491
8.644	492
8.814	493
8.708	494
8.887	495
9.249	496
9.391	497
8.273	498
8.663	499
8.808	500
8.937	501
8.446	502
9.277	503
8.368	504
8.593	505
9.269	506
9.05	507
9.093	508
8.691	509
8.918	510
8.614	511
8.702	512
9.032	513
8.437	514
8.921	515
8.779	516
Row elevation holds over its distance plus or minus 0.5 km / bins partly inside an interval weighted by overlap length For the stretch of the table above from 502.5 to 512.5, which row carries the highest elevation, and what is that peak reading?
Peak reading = 9.277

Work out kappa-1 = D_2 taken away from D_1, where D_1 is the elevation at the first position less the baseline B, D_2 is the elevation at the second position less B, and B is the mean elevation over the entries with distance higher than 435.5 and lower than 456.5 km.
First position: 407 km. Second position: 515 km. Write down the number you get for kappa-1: -0.63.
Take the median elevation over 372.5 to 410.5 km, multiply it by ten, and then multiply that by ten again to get 785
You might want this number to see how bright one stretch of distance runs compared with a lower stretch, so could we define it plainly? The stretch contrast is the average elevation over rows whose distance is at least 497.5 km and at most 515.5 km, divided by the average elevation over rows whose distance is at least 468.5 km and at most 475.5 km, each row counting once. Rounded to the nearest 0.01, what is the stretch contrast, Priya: 1.00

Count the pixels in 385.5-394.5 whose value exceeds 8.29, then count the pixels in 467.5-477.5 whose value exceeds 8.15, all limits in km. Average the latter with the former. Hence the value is 5.0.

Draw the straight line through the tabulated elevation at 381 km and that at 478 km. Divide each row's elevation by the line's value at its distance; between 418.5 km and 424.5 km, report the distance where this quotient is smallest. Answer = 423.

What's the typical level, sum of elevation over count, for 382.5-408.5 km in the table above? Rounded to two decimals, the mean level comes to 7.95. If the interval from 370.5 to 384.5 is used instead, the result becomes 7.55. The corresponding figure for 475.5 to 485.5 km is 8.61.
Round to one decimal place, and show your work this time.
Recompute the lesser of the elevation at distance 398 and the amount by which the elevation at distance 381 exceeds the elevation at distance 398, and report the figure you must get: -1.0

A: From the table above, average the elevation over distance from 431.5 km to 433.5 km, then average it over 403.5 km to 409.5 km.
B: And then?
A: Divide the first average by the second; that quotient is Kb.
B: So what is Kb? 1.22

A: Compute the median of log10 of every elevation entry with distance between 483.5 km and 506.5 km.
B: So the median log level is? 0.937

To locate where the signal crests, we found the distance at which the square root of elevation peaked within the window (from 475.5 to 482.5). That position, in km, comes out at 476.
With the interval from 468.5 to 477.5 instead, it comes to 476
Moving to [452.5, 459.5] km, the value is 459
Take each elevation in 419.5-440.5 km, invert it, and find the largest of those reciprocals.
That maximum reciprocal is 0.130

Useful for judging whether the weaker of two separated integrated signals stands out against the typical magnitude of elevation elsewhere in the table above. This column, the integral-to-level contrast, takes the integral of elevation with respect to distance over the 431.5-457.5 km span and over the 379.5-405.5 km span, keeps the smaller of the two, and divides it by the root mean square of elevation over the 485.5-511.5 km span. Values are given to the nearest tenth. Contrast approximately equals 23.3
